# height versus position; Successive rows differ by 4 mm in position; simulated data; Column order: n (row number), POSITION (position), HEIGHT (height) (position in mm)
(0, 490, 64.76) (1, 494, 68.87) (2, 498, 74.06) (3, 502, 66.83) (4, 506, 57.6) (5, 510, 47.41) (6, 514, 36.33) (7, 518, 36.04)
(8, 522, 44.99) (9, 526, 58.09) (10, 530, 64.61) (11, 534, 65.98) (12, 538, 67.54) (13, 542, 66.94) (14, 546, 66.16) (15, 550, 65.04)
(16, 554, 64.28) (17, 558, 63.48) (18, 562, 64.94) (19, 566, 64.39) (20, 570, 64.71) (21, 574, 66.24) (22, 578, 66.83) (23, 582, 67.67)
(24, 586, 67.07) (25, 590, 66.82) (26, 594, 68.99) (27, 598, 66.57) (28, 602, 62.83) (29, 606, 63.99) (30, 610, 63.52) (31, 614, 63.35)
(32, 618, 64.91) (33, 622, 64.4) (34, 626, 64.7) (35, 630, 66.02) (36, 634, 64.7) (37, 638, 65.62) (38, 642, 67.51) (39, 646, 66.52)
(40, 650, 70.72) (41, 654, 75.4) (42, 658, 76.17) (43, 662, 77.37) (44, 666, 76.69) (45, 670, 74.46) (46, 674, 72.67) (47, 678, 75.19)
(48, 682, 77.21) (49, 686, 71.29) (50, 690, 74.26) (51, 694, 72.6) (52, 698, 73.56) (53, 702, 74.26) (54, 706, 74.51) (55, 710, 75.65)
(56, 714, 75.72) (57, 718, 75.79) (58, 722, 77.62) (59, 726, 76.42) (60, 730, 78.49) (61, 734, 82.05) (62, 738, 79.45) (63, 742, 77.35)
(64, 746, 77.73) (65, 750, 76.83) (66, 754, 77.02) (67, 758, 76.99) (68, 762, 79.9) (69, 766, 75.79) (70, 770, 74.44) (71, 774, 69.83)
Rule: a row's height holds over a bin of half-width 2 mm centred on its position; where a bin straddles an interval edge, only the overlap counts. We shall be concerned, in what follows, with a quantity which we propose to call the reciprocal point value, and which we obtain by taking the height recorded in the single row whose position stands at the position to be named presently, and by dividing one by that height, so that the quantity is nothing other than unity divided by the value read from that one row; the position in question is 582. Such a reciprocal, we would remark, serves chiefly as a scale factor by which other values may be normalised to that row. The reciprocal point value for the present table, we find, 0.0148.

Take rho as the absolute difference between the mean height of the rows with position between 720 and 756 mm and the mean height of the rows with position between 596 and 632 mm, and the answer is 13.6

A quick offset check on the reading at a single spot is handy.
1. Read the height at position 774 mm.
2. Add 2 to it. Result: 72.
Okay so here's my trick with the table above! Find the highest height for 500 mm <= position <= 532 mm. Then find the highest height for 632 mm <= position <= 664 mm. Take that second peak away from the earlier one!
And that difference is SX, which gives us -11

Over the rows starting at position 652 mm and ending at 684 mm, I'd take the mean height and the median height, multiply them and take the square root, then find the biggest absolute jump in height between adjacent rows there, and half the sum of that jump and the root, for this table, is 39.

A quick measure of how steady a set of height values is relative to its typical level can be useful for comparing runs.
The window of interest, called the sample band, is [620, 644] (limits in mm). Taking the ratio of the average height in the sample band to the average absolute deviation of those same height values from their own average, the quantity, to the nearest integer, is 73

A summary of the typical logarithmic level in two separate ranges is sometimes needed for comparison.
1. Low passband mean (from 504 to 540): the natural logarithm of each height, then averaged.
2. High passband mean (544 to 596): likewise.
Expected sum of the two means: 8.14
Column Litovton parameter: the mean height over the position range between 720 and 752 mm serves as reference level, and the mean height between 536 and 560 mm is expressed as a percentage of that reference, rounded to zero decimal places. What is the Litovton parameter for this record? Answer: 84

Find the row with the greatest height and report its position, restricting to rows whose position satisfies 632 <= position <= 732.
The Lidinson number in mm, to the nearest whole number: 730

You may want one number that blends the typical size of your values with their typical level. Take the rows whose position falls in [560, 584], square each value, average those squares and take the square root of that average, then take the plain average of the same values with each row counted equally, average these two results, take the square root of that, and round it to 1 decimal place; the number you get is 8.1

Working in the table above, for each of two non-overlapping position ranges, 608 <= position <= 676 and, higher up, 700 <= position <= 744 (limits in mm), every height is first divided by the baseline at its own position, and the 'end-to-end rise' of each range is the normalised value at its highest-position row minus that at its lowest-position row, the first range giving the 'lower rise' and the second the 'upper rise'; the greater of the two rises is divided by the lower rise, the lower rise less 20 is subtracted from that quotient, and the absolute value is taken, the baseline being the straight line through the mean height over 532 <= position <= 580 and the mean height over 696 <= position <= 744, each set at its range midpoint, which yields 20.9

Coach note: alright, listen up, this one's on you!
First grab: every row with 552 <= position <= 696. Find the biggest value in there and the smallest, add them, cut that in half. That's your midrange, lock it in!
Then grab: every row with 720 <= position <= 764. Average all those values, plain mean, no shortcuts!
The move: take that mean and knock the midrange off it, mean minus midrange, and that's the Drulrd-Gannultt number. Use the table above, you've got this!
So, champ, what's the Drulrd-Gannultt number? 8.1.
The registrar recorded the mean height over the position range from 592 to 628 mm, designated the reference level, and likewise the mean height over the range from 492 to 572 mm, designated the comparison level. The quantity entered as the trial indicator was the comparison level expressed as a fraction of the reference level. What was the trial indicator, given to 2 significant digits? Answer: 0.93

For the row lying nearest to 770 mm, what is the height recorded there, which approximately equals 74.44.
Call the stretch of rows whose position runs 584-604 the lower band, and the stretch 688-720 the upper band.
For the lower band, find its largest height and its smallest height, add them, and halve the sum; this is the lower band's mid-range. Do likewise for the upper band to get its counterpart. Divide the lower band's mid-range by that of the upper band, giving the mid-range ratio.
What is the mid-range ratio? 0.89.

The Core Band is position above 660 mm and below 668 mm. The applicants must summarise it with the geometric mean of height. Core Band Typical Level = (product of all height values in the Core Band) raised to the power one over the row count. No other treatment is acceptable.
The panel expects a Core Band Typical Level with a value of 77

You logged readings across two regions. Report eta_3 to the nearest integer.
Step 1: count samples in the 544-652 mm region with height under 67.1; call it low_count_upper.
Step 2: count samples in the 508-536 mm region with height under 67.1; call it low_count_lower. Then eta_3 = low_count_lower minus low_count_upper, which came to -16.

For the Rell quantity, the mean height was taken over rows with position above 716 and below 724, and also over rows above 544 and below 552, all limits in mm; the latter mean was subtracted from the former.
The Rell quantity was 11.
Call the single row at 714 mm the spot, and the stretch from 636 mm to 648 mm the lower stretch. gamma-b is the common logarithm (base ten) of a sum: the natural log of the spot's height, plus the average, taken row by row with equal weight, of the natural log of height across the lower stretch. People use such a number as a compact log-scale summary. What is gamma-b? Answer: 0.931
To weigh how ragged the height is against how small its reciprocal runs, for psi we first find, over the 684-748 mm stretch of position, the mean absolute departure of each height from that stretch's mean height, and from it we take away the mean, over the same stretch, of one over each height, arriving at 2.1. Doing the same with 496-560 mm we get 9.2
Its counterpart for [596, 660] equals 2.9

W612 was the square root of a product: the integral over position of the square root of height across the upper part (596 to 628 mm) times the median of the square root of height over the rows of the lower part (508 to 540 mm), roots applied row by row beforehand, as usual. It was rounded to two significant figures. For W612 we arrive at 43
